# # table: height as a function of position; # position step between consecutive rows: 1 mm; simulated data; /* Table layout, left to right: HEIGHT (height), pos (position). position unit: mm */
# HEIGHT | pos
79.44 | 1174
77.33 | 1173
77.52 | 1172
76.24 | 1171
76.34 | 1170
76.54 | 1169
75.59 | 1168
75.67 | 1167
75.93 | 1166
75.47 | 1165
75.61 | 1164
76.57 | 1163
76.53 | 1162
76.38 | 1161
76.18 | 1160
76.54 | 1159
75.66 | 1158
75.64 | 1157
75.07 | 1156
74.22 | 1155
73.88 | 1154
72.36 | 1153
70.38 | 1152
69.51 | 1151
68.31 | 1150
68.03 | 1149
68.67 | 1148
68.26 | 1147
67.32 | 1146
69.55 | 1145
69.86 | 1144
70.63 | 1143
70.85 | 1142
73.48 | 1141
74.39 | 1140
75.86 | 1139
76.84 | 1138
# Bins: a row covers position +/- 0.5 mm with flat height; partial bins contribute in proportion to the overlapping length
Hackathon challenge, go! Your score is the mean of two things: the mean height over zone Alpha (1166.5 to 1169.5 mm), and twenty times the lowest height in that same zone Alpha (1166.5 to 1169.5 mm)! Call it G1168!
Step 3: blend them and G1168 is 794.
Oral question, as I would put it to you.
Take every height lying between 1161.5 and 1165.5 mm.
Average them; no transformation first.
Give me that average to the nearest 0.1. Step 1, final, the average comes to 76.0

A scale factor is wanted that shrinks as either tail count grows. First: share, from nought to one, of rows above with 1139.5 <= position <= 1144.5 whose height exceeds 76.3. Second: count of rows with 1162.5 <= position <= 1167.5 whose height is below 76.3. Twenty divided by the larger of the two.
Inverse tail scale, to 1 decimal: 5.0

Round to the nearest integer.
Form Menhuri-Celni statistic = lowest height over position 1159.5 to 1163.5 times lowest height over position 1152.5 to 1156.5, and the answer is 5512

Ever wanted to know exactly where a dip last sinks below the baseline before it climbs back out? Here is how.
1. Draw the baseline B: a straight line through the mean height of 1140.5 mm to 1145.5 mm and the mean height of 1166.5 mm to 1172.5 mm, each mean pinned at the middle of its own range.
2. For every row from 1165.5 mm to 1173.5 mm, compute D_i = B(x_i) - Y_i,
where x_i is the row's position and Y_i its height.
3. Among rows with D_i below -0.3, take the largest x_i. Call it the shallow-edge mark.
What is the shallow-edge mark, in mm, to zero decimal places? 1172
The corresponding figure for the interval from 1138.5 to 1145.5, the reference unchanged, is 1141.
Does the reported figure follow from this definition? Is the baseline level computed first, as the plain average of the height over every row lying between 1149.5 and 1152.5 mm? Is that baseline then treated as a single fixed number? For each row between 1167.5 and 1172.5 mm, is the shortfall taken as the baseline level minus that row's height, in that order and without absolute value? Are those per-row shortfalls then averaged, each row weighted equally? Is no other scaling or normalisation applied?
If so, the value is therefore -7.0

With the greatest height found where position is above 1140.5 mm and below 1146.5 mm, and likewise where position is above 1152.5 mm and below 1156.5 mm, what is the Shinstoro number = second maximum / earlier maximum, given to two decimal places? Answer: 1.02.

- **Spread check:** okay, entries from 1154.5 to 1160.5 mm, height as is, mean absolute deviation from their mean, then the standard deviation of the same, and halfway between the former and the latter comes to 0.7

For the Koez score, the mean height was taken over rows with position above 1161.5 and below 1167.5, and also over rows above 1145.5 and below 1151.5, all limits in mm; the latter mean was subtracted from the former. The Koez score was 7.6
